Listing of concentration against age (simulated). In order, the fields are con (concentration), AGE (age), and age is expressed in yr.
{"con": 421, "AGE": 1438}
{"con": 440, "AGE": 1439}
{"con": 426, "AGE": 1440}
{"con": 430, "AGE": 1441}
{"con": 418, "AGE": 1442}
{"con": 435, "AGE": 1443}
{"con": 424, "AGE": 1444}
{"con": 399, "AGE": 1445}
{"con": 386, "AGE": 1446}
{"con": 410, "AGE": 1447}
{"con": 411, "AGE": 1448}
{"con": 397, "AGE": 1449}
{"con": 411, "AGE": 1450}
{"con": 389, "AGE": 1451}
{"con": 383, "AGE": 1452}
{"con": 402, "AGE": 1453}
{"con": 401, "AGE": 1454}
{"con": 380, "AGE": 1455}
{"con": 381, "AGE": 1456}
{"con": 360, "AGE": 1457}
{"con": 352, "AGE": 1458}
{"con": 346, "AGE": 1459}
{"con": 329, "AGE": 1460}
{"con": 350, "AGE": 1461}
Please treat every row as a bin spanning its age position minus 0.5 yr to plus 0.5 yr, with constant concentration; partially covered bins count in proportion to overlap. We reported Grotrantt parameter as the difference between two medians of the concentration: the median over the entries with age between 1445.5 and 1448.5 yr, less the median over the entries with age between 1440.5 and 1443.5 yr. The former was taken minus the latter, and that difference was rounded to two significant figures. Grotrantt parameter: -20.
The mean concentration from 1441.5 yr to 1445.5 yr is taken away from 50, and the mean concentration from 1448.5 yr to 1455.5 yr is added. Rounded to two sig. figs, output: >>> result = 26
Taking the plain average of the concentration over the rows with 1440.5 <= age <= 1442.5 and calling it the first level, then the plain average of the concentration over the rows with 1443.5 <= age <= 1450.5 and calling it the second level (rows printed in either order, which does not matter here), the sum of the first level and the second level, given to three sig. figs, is 829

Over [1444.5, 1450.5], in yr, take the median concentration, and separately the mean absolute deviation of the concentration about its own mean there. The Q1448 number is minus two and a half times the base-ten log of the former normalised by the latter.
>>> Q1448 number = -4.2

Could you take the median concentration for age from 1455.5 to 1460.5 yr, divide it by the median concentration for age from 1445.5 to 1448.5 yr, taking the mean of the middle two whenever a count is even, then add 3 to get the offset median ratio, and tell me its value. 3.86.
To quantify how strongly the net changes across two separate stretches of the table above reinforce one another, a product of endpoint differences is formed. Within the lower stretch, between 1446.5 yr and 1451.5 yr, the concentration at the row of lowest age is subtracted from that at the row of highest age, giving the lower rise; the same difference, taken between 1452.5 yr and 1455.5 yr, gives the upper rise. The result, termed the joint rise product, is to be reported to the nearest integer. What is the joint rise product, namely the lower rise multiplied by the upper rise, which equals 462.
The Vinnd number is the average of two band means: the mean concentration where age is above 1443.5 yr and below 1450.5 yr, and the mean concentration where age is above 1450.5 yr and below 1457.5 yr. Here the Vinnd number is 395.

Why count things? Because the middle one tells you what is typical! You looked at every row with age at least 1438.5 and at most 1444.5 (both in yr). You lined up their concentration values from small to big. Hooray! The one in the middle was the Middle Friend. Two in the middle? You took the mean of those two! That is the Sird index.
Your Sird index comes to 428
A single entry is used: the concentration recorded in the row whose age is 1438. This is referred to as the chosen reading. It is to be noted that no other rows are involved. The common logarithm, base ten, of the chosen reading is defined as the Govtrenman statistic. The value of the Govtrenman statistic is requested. 2.62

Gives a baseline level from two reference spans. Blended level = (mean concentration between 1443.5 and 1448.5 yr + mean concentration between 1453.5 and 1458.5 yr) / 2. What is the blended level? 390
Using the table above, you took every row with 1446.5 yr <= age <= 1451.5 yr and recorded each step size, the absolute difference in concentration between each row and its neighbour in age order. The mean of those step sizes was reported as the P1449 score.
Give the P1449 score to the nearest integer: 13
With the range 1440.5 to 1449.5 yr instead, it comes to 15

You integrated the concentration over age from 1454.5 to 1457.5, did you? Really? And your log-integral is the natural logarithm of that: 7.02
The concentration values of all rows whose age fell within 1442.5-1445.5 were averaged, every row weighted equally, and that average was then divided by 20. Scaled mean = 21.0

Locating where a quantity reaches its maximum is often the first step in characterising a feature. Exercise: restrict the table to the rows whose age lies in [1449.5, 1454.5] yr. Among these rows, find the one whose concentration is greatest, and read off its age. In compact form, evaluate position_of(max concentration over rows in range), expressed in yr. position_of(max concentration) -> 1450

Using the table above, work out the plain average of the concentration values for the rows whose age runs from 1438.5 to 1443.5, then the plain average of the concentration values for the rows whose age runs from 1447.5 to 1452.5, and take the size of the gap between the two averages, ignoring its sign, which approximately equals 32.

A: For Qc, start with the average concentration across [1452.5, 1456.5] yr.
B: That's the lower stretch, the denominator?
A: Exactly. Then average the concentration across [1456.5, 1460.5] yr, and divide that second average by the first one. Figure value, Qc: 0.887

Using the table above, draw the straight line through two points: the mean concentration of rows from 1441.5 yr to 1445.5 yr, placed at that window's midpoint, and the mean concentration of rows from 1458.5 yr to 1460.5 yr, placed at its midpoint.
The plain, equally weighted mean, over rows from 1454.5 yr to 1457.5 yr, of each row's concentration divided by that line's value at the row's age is 1.05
